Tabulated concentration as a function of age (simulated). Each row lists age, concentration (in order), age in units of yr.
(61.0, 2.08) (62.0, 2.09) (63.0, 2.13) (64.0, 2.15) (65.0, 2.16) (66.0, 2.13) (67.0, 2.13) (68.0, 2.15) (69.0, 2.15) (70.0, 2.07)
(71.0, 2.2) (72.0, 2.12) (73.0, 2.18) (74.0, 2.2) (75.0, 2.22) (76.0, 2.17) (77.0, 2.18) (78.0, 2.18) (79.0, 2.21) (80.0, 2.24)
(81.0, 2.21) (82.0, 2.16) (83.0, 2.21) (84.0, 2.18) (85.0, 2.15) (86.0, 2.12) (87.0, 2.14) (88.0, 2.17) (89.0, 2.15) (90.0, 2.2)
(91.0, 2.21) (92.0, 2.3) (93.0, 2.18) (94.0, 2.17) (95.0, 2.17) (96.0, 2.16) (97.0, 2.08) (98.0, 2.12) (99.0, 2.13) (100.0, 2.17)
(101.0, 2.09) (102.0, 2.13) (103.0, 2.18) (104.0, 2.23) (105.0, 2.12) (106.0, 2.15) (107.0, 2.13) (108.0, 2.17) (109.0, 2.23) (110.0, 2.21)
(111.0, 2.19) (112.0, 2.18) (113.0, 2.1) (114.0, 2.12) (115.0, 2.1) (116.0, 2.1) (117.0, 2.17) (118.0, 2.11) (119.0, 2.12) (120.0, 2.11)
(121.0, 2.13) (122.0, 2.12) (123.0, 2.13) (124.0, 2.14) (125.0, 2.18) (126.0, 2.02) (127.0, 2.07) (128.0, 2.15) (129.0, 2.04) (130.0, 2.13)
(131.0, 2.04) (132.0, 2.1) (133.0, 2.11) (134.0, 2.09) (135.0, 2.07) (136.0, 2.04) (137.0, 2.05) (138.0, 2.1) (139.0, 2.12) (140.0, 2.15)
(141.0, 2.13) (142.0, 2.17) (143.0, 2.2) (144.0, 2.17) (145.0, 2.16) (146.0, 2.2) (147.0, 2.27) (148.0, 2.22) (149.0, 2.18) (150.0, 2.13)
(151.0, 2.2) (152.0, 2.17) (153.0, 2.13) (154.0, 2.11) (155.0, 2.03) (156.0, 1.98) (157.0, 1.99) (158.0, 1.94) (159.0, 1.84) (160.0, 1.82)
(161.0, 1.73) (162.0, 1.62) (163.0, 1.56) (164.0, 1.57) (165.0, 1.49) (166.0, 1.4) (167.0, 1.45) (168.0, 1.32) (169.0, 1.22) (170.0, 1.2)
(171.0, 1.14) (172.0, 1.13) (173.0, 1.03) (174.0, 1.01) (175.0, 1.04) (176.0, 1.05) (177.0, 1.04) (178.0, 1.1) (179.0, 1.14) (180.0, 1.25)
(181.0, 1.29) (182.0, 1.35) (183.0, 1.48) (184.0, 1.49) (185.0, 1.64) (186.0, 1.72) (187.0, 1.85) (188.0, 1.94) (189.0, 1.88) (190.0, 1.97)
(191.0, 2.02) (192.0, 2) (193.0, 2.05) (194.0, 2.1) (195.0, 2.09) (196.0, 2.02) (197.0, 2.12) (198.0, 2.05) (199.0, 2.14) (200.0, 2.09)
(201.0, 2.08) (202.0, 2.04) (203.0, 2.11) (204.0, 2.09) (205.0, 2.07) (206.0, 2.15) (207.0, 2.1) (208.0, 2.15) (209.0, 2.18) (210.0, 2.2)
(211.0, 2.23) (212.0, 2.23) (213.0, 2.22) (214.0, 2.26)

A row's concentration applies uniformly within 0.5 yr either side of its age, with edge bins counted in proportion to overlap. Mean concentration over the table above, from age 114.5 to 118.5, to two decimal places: 2.12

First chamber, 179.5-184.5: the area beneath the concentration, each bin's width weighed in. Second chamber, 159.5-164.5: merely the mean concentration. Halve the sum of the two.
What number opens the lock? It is 4.3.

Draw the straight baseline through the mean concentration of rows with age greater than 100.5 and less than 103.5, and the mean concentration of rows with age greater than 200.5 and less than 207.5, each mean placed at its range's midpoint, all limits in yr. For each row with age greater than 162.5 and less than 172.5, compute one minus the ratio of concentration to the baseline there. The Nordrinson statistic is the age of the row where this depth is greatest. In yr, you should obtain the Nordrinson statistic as 172.0 yr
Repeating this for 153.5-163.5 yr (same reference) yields 163.0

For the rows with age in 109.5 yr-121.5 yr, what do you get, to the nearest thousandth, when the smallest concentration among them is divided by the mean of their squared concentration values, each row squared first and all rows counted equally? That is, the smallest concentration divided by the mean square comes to 0.460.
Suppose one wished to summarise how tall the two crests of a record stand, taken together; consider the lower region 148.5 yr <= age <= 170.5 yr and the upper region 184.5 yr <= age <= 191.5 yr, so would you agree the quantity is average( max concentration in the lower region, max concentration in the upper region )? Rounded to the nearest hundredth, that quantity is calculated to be 2.11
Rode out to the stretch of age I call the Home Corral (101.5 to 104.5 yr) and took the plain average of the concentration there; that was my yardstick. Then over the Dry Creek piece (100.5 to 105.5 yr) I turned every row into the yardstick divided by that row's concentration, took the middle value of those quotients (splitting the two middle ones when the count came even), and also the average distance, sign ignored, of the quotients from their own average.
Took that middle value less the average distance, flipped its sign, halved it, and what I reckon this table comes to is -0.50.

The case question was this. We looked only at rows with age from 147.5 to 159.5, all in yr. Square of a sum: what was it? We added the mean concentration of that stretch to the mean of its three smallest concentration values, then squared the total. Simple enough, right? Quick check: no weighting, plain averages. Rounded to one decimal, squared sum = 16.0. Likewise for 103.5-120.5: 18.1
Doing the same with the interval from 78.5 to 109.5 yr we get 18.2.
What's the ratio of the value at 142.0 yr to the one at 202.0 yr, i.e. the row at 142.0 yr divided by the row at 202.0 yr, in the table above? 1.06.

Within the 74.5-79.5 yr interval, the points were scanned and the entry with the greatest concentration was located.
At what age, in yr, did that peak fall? 75.0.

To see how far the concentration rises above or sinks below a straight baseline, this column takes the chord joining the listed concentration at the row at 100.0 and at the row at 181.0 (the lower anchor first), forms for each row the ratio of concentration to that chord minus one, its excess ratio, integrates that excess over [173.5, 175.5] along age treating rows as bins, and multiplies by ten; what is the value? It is -4.9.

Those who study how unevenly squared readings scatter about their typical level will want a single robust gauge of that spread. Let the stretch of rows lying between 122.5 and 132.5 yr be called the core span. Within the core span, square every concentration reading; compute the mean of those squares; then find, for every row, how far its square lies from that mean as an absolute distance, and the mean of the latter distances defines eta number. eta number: 0.193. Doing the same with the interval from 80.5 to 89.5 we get 0.104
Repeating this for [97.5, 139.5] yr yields 0.159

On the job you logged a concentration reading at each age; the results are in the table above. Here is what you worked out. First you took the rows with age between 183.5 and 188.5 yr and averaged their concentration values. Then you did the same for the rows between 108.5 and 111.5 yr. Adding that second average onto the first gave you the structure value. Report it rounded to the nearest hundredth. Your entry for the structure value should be 3.94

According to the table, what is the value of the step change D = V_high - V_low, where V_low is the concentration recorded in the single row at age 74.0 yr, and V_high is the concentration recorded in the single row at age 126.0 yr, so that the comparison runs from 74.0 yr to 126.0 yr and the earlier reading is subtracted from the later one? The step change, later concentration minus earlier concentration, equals -0.18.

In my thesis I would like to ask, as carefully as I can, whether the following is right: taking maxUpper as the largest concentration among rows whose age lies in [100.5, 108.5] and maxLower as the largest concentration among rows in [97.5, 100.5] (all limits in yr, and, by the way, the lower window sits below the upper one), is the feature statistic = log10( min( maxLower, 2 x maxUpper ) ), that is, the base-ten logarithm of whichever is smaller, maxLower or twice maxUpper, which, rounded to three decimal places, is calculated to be 0.336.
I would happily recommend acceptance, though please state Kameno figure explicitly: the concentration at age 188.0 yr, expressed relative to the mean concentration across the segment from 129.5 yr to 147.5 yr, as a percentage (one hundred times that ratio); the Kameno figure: 91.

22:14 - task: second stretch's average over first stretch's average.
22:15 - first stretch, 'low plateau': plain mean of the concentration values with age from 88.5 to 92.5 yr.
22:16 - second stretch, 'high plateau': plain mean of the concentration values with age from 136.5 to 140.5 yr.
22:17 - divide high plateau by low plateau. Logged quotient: 0.95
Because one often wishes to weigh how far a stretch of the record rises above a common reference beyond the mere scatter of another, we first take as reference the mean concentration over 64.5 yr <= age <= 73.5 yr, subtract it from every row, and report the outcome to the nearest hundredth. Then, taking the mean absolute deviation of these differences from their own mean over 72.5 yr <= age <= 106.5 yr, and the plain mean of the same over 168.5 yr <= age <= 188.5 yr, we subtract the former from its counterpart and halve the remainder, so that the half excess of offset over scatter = -0.44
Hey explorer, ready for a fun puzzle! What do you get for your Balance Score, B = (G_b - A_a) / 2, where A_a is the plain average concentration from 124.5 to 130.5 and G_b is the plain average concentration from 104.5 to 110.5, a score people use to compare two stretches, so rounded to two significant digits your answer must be 0.035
